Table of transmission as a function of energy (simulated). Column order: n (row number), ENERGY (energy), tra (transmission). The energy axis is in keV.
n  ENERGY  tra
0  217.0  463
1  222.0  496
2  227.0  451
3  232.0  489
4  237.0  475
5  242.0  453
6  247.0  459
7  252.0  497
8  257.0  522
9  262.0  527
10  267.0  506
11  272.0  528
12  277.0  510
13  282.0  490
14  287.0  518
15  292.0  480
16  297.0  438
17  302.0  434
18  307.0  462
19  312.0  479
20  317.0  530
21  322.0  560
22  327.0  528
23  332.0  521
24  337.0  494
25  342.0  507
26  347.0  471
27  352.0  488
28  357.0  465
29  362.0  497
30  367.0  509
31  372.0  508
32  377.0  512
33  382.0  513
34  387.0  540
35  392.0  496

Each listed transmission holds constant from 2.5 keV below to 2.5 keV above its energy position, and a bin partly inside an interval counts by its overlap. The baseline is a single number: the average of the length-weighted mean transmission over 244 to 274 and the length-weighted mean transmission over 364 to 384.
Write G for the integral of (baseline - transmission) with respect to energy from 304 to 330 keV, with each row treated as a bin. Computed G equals -73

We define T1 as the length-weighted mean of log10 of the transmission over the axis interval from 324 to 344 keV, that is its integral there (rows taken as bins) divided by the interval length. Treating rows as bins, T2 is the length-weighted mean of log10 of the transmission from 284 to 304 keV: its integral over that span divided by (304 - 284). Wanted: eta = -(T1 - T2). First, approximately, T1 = 2.71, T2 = 2.67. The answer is -0.04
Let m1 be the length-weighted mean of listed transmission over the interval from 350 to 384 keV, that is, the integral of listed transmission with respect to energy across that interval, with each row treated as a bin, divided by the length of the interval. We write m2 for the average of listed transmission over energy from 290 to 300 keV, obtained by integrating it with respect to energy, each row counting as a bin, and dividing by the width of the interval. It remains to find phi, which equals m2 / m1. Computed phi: 0.92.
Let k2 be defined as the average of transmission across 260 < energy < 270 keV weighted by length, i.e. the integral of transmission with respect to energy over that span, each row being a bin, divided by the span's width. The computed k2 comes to 517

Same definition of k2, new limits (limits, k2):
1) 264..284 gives 509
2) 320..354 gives 509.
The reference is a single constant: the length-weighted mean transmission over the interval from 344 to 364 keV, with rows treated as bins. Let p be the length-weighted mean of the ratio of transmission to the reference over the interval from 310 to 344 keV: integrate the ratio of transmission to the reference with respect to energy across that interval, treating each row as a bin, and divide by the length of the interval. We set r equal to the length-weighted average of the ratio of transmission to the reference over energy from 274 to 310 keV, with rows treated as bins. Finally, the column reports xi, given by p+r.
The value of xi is 2.07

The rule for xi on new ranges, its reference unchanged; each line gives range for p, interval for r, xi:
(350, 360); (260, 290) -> 2.06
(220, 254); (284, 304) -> 1.96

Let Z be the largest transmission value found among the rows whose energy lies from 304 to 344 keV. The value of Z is 560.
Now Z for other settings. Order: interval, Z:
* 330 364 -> 521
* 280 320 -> 530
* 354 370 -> 509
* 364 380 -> 512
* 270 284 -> 528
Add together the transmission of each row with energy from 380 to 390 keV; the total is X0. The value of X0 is 1053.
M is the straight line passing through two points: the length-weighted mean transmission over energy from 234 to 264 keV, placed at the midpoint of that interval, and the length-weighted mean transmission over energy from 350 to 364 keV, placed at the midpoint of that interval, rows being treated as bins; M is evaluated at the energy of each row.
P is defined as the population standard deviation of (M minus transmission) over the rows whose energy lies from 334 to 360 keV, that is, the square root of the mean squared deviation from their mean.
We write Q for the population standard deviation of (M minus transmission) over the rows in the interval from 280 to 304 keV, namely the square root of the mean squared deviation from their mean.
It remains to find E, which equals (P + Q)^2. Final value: 2180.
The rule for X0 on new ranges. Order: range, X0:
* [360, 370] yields 1006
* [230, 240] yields 964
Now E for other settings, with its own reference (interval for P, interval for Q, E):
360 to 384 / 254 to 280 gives 221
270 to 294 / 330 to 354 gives 1168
